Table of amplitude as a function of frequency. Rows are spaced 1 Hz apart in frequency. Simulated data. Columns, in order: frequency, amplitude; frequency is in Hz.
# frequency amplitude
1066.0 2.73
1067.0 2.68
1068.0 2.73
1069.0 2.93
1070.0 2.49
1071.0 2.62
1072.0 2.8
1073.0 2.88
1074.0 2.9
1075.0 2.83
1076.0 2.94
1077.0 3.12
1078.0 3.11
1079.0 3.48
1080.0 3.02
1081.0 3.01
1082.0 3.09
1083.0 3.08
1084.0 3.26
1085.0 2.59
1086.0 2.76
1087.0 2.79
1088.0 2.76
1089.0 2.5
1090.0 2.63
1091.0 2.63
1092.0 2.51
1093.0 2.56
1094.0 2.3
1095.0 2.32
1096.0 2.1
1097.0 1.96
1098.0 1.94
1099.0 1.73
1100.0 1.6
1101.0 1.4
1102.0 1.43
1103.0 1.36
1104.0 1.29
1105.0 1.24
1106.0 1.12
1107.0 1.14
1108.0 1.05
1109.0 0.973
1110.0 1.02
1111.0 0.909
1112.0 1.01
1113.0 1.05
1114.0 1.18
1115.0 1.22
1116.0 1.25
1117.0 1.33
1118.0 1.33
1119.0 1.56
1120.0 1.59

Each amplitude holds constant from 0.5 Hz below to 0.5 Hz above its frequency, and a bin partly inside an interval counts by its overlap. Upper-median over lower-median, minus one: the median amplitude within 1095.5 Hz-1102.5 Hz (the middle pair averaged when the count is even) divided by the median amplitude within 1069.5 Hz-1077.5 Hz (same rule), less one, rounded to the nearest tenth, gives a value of -0.4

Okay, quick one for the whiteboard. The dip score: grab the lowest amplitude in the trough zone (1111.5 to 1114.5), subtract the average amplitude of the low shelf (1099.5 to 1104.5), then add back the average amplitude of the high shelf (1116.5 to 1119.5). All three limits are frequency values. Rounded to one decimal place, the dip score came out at 1.0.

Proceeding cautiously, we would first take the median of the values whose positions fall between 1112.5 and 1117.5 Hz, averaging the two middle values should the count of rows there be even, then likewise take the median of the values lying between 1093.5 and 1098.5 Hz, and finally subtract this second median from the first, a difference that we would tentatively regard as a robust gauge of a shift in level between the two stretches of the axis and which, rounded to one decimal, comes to -0.9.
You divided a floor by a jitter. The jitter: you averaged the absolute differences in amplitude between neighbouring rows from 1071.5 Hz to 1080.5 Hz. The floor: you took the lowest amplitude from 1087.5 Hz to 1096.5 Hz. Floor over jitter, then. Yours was 13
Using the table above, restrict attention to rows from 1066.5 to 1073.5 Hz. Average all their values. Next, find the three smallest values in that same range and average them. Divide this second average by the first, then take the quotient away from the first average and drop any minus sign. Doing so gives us 1.8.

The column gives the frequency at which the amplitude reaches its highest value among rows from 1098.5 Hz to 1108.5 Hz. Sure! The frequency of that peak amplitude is 1099.0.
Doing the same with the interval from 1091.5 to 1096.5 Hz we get 1093.0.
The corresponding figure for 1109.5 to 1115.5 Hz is 1115.0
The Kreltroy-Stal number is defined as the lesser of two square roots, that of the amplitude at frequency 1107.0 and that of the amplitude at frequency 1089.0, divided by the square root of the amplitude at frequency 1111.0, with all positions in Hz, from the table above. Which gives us 1.12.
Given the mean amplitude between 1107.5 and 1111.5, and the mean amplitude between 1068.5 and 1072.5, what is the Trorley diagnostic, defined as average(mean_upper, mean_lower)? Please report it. 1.8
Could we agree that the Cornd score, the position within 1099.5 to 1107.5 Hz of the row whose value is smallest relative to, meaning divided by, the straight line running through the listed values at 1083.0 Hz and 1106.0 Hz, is 1101.0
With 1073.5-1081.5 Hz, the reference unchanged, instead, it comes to 1075.0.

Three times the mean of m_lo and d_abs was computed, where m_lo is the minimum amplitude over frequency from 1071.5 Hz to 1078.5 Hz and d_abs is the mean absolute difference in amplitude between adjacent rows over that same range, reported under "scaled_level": 4.3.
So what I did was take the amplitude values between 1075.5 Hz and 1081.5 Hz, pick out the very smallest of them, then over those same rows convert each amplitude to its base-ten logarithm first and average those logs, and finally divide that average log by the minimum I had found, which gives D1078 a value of 0.168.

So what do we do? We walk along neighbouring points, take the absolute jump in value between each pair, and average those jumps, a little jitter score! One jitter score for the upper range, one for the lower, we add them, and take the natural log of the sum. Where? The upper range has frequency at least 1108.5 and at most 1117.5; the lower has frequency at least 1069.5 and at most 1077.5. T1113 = -1.70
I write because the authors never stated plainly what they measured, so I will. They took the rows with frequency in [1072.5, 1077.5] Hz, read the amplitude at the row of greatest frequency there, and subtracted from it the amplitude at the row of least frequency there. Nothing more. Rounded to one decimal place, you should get 0.2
